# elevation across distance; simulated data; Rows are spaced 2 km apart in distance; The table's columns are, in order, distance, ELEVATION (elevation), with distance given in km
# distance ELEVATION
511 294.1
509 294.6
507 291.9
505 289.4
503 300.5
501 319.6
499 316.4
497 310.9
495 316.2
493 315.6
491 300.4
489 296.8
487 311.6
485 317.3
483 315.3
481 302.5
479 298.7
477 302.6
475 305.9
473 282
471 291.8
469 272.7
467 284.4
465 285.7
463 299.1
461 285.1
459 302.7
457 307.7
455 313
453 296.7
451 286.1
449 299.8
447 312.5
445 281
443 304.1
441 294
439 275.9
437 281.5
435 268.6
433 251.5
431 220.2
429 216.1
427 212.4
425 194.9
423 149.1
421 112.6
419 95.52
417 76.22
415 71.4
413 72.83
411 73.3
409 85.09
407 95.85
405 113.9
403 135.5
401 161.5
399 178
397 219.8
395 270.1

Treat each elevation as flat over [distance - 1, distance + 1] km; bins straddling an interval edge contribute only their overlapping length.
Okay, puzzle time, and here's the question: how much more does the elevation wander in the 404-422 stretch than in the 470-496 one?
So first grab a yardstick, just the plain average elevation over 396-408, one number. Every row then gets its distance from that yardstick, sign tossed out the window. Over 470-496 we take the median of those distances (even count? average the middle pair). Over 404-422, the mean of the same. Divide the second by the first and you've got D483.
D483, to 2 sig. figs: 0.41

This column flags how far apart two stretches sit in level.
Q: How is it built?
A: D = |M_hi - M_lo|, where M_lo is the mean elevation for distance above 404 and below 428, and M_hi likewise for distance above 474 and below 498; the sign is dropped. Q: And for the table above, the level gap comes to 195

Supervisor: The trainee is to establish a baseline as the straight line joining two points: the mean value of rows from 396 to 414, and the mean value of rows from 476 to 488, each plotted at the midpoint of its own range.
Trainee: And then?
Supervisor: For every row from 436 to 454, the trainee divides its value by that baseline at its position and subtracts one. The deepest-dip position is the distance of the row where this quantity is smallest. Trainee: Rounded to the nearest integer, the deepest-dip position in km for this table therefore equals 451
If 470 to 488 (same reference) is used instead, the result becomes 487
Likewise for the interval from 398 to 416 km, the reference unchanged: 415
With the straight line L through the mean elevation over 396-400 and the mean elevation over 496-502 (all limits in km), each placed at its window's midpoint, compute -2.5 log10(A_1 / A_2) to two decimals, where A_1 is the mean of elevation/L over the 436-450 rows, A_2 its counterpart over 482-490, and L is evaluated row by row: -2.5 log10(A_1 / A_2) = -0.13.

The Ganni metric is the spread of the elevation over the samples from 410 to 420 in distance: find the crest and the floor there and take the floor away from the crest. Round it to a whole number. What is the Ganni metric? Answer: 24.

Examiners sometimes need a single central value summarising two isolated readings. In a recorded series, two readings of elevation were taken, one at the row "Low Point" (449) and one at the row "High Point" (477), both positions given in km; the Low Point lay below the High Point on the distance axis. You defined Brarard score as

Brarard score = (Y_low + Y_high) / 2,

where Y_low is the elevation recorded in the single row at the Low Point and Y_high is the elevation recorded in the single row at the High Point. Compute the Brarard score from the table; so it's 301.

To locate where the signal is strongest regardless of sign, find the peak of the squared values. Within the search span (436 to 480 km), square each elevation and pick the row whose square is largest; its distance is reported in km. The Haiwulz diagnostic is 455 km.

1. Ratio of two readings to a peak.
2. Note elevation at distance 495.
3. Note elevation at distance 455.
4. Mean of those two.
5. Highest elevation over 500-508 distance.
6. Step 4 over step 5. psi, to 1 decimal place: 1.0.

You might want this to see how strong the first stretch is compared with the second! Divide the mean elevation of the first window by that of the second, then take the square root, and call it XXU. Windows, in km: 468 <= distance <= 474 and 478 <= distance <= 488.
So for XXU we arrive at 0.96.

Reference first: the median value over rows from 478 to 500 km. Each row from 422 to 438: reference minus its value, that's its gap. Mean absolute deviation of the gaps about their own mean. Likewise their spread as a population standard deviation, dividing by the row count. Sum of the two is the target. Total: 72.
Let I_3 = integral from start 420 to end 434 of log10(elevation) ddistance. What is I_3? 31.8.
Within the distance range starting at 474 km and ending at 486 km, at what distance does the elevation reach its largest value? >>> 485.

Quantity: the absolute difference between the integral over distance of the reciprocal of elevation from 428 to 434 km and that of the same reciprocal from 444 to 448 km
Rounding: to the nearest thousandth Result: 0.013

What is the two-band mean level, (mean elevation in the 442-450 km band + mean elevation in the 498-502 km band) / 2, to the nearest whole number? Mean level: 309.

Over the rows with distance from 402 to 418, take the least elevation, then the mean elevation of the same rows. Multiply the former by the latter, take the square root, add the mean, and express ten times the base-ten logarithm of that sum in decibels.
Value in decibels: 22.3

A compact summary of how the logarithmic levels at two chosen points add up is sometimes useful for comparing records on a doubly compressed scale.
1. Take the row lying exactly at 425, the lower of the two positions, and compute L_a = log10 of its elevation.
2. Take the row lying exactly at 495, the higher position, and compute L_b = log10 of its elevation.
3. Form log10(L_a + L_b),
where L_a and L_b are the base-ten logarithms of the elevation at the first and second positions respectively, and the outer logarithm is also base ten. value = 0.680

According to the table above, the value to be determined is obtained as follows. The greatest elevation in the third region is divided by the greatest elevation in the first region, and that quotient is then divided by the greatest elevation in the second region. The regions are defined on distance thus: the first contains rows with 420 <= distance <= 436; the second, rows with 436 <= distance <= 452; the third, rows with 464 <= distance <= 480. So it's 0.0036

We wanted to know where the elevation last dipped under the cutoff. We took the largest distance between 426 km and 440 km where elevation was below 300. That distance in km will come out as 439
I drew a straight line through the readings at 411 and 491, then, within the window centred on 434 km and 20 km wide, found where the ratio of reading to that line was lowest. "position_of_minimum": 431 km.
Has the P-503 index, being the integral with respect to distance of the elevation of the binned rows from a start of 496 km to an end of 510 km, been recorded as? 4247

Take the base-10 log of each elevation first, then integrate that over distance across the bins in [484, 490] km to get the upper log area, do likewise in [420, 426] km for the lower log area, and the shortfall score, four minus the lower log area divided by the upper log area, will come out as 3.13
